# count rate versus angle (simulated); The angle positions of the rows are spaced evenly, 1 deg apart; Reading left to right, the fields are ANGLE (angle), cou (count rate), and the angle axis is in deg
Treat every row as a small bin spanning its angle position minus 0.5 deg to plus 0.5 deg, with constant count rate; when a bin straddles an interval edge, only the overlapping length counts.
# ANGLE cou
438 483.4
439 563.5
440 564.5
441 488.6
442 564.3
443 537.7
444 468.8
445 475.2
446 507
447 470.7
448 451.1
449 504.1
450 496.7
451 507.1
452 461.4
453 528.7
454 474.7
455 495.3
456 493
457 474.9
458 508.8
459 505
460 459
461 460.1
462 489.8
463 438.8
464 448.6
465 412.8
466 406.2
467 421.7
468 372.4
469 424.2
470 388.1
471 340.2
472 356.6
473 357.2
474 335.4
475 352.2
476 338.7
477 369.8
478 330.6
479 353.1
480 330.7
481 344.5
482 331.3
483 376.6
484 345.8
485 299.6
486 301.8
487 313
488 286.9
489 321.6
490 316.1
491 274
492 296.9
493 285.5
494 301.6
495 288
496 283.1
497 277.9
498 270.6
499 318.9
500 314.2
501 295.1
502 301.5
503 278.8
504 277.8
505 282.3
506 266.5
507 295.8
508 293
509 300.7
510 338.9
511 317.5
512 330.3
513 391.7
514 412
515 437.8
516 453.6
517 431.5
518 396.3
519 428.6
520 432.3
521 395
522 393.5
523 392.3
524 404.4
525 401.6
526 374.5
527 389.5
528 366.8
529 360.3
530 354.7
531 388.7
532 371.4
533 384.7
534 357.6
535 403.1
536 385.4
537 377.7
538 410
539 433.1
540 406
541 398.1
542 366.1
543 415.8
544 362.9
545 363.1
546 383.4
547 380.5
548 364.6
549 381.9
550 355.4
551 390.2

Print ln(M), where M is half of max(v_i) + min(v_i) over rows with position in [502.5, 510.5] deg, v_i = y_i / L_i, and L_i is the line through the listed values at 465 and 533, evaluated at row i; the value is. -0.27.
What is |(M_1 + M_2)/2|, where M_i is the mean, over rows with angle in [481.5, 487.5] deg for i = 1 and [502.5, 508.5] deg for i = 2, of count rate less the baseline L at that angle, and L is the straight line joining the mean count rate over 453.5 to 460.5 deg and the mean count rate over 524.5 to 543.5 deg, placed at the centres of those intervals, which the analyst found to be 132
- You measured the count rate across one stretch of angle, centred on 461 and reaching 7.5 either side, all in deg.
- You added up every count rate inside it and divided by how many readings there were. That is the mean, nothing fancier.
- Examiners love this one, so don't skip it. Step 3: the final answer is 457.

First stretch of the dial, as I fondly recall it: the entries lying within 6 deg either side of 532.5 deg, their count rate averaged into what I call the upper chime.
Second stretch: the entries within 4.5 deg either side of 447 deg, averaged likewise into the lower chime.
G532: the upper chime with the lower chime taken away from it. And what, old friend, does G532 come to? -112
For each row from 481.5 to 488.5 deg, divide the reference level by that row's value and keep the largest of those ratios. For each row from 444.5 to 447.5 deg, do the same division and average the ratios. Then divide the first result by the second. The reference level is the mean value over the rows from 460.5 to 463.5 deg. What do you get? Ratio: 1.7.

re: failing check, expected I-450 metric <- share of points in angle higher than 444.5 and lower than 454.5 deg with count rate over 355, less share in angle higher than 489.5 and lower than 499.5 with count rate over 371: 1.0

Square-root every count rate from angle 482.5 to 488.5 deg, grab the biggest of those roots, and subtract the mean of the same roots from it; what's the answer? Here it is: 1.52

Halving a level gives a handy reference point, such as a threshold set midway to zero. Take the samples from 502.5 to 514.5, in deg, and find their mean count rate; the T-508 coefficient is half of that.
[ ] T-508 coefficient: 158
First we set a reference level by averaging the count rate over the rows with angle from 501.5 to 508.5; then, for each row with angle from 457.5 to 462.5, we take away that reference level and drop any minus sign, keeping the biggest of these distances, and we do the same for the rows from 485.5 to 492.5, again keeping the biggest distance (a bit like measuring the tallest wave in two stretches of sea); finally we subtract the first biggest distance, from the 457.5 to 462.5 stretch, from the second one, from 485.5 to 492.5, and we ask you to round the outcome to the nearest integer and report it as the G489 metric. -187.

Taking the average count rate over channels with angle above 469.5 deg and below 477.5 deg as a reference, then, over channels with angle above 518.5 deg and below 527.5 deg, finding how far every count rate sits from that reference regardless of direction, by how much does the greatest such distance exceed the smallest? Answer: 58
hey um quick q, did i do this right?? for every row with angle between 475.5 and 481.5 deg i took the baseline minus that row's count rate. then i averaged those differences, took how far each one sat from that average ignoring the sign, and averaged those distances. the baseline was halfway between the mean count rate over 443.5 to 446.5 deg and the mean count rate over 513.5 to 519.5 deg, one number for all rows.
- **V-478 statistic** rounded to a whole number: 11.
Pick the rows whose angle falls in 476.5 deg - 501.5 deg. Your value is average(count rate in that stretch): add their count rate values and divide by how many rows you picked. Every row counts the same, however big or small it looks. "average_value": 313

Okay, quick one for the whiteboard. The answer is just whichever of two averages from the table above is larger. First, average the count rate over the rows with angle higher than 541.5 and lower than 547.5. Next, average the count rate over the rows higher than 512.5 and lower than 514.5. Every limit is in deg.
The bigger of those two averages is 402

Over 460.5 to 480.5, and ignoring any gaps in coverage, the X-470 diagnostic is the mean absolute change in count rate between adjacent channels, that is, 27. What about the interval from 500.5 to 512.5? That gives 15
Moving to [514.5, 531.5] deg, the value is 17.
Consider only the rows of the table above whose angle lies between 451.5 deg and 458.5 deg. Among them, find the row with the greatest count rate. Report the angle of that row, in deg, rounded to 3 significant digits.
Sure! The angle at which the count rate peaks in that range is 453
